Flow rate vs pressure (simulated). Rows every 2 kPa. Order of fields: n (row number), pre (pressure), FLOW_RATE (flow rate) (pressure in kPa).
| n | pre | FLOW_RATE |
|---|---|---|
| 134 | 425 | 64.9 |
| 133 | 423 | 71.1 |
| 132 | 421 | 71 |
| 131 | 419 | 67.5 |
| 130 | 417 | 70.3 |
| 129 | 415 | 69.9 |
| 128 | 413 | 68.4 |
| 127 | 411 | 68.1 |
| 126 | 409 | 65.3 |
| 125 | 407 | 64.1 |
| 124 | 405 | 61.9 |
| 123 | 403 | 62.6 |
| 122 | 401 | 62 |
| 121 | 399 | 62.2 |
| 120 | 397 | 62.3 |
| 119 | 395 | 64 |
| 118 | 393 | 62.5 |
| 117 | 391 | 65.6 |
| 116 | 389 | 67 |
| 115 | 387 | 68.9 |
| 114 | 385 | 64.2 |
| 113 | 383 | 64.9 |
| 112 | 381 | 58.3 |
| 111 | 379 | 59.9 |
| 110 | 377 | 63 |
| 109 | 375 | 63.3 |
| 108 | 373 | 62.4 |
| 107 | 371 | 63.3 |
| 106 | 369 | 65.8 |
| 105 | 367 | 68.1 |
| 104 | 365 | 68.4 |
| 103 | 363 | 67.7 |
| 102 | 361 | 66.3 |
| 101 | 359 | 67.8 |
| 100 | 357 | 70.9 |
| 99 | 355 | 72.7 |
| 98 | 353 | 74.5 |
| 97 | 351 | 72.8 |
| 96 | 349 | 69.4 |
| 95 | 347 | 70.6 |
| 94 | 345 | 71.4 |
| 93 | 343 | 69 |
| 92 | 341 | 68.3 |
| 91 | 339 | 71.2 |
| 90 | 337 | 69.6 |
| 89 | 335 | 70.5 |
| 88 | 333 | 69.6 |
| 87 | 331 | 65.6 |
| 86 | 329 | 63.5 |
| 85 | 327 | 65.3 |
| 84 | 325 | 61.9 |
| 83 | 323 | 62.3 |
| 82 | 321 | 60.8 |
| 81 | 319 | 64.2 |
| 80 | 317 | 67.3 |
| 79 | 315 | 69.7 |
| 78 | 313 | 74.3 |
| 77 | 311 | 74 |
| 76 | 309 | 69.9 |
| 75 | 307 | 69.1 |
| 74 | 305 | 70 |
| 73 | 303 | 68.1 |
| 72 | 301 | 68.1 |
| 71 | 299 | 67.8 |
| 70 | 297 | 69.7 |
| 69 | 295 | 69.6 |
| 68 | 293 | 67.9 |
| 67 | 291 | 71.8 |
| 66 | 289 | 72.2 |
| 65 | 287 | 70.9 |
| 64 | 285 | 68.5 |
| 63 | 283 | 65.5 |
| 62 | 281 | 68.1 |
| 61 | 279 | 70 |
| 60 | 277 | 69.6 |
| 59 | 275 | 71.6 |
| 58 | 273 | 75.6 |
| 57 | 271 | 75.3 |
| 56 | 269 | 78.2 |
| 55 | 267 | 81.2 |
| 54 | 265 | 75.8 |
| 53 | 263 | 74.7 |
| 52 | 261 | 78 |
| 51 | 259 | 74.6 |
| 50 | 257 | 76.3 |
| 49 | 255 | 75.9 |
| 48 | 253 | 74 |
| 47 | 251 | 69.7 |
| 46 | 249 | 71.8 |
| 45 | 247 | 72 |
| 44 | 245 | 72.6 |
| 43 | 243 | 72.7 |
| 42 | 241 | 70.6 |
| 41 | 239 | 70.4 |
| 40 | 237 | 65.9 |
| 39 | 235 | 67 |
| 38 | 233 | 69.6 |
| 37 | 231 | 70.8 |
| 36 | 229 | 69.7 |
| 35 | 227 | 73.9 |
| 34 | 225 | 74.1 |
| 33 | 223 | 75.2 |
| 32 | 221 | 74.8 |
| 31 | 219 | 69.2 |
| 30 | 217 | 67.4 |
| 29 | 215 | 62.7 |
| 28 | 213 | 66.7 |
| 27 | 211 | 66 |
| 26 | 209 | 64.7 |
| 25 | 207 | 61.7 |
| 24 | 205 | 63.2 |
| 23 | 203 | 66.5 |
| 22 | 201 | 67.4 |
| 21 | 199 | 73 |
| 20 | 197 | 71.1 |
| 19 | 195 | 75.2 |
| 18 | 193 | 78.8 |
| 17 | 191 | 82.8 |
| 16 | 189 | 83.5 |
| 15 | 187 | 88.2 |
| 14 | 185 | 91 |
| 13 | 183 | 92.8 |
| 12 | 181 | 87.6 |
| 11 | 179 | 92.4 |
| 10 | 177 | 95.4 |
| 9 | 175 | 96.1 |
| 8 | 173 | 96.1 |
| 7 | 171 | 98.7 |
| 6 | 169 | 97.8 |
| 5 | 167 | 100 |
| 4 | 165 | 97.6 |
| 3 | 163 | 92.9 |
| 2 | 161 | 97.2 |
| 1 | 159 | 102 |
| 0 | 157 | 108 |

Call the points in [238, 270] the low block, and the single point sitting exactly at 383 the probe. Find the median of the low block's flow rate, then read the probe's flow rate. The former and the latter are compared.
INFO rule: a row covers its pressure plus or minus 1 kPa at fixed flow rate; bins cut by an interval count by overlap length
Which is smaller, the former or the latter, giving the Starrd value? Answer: 65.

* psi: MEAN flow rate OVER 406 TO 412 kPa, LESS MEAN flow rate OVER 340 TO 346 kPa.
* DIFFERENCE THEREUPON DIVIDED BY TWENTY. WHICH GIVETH -0.19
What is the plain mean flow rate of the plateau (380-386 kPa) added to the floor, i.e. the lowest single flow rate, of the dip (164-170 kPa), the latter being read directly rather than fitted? 160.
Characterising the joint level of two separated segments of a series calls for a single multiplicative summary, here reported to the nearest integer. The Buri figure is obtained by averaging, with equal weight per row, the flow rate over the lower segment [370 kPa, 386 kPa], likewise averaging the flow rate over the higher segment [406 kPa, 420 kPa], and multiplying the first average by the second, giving 4223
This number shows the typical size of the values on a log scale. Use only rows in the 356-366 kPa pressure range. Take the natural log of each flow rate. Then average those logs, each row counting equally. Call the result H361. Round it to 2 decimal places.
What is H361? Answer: 4.22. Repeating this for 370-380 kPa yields 4.13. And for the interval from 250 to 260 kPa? 4.30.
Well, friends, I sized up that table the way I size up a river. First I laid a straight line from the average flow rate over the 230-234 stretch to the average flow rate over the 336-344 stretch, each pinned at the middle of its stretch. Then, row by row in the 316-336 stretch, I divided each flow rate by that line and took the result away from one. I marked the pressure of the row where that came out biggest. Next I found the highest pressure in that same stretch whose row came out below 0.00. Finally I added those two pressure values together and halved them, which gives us 328 kPa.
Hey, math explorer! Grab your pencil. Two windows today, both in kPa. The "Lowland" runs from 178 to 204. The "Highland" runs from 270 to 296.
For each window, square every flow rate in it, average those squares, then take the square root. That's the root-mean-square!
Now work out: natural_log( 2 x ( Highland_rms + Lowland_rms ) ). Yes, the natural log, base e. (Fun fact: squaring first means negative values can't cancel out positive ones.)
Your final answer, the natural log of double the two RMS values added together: 5.72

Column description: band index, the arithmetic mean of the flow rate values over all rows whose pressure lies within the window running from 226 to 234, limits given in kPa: 71.0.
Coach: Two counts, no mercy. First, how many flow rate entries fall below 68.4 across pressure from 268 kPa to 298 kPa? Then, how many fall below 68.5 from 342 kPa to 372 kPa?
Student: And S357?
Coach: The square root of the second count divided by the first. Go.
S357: 1.53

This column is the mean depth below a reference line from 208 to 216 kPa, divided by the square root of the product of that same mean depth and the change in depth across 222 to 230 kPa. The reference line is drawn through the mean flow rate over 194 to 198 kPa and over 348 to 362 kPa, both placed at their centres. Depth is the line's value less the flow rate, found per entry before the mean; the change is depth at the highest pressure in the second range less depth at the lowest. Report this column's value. 1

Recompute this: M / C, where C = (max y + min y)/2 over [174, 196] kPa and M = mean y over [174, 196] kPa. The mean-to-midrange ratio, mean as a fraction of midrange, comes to 1.023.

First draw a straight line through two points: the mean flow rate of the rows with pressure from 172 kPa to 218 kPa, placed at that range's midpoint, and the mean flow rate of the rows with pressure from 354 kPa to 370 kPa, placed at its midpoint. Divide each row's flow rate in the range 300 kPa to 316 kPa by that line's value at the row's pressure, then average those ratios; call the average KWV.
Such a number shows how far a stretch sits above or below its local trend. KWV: 0.985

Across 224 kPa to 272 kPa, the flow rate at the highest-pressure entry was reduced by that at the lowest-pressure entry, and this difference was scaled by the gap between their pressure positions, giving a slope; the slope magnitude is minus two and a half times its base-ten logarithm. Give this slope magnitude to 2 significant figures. 4.0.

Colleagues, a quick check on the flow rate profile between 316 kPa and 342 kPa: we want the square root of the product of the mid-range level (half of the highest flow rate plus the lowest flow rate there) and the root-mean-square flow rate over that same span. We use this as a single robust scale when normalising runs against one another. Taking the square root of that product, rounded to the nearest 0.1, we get 66.1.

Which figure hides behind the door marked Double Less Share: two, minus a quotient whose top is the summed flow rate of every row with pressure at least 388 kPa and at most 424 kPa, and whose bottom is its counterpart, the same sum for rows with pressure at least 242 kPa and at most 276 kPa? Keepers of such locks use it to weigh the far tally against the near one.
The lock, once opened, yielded 1.1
